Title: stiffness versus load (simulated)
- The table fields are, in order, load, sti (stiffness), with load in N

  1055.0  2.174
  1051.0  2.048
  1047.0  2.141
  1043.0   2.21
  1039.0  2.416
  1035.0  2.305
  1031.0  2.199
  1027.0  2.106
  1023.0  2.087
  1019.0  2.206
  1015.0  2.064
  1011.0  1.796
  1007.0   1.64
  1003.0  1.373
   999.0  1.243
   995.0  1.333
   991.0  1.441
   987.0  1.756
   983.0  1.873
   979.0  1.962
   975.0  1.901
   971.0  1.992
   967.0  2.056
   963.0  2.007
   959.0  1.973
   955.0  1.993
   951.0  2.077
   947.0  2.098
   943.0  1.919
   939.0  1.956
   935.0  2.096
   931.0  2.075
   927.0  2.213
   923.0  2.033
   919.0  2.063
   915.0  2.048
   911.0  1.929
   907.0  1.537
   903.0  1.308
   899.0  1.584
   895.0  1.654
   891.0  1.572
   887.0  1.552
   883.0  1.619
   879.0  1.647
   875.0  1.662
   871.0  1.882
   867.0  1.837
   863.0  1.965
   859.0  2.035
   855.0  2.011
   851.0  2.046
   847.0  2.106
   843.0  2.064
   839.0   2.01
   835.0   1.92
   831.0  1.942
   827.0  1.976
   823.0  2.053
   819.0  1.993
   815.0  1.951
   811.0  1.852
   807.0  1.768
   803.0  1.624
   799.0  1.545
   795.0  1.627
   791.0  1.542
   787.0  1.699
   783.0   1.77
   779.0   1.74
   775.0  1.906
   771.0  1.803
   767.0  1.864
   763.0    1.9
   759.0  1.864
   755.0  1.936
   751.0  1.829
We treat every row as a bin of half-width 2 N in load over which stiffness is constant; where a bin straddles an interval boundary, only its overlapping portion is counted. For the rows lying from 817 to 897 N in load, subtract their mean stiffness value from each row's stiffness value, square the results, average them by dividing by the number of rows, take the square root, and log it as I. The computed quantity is 0.18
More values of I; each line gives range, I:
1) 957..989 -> 0.09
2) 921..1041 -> 0.28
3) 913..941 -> 0.07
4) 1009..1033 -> 0.14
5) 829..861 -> 0.06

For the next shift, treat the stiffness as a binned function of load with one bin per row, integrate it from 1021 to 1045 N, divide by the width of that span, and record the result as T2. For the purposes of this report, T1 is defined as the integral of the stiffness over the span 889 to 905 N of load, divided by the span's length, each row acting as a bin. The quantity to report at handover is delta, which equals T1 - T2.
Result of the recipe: -0.7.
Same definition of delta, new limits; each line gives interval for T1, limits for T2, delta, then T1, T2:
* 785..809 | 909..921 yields -0.4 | 1.63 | 2.01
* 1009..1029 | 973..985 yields 0.1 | 2.05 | 1.91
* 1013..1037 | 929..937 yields 0.1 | 2.16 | 2.09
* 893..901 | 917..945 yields -0.4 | 1.62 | 2.05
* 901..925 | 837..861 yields -0.2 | 1.82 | 2.05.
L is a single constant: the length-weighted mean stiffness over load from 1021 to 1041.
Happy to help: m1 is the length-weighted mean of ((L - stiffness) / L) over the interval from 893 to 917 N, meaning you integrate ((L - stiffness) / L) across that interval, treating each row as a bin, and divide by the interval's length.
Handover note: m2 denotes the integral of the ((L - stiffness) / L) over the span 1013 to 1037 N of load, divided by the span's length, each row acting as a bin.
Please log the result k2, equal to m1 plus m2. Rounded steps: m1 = 0.25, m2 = 0.03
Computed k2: 0.27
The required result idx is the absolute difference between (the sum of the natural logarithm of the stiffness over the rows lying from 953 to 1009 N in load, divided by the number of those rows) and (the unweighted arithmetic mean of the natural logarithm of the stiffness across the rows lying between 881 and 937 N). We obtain 0.032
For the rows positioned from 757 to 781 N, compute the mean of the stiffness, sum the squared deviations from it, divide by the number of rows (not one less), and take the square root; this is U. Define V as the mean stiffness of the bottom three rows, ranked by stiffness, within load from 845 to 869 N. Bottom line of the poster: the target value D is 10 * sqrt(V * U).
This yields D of 3.4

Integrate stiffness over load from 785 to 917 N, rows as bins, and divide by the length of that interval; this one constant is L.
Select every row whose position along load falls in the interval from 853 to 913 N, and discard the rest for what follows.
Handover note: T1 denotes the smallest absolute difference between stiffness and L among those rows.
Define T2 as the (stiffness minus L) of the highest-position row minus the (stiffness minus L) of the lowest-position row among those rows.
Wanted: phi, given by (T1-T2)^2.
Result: 0.013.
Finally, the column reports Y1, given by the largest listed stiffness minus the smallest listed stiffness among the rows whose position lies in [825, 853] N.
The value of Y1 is 0.19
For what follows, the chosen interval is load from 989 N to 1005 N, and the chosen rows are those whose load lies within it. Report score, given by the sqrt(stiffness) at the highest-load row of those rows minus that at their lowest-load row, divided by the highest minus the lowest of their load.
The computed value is -0.002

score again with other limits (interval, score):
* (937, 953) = 0.004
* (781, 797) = -0.005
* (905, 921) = 0.016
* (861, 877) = -0.009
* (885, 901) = 0.001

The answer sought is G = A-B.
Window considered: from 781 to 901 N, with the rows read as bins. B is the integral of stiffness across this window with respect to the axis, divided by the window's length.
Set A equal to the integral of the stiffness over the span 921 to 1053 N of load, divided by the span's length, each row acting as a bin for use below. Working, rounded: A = 1.96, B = 1.82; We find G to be 0.14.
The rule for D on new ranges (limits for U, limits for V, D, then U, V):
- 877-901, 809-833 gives 2.7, 0.04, 1.915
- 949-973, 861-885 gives 2.5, 0.04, 1.643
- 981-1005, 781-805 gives 6.0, 0.23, 1.570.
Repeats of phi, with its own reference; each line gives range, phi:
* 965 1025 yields 0.000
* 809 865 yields 0.004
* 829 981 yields 0.000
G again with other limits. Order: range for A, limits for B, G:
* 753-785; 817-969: -0.06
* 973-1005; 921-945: -0.44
